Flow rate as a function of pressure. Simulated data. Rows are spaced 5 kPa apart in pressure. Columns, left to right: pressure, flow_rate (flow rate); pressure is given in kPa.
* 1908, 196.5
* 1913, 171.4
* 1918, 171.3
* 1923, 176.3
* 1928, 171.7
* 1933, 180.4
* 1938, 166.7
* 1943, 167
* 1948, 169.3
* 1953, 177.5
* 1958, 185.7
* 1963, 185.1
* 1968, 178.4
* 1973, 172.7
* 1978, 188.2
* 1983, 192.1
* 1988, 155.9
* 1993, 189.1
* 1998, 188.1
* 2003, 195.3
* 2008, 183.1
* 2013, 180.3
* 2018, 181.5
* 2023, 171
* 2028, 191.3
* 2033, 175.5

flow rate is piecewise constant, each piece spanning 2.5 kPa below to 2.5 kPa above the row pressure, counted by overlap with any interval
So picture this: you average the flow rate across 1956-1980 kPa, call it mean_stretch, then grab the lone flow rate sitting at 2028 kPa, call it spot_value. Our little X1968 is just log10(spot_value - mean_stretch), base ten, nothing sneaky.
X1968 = 1.0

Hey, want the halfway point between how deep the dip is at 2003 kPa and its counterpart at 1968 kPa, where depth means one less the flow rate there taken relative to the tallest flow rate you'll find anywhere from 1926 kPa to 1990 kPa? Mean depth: 0.027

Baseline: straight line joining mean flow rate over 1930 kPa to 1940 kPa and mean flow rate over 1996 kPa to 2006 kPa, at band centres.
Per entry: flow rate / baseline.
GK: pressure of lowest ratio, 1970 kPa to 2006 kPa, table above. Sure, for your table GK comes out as 1988 kPa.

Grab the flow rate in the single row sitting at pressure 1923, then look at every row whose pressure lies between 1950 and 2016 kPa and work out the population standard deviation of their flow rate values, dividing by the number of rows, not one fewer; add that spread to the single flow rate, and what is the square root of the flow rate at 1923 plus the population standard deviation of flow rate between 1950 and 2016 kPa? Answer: 13.64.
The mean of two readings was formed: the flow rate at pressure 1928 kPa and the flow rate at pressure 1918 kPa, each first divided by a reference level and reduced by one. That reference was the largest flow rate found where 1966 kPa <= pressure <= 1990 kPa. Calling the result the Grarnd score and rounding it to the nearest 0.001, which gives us -0.107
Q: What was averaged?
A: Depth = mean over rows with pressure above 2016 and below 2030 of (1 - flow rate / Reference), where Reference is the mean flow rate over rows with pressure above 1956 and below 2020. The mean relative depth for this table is 0.01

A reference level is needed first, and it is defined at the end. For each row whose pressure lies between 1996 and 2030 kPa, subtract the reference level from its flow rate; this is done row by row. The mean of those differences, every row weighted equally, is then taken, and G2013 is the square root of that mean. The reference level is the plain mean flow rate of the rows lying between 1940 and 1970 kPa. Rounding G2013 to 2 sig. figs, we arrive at 2.7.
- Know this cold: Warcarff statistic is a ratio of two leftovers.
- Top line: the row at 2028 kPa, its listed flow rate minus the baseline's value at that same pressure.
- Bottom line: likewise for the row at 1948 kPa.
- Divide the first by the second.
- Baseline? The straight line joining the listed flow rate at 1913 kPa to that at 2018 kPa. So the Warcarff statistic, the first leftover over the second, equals -1.6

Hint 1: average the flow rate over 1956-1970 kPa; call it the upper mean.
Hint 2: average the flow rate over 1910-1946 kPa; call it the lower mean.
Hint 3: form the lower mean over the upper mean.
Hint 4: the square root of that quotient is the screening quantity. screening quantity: 0.970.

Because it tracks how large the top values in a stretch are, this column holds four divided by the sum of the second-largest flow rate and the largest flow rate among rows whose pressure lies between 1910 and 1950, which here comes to 0.0112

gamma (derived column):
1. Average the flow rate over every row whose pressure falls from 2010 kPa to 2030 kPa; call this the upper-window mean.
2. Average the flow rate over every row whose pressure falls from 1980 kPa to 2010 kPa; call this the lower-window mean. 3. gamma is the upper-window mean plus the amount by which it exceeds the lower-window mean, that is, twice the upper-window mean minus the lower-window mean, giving 178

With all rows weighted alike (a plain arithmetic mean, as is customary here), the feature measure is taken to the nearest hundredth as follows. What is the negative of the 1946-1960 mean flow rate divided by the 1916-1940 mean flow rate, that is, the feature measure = -1.02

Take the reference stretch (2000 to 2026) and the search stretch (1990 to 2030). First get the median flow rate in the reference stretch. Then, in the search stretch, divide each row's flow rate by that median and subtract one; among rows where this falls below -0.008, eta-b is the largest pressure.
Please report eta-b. 2023 kPa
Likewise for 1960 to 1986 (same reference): 1973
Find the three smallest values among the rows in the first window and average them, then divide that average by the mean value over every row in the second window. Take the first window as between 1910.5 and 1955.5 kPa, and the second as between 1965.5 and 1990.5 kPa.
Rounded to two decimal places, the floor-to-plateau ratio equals 0.94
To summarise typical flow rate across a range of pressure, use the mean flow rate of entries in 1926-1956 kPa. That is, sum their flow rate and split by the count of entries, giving 172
